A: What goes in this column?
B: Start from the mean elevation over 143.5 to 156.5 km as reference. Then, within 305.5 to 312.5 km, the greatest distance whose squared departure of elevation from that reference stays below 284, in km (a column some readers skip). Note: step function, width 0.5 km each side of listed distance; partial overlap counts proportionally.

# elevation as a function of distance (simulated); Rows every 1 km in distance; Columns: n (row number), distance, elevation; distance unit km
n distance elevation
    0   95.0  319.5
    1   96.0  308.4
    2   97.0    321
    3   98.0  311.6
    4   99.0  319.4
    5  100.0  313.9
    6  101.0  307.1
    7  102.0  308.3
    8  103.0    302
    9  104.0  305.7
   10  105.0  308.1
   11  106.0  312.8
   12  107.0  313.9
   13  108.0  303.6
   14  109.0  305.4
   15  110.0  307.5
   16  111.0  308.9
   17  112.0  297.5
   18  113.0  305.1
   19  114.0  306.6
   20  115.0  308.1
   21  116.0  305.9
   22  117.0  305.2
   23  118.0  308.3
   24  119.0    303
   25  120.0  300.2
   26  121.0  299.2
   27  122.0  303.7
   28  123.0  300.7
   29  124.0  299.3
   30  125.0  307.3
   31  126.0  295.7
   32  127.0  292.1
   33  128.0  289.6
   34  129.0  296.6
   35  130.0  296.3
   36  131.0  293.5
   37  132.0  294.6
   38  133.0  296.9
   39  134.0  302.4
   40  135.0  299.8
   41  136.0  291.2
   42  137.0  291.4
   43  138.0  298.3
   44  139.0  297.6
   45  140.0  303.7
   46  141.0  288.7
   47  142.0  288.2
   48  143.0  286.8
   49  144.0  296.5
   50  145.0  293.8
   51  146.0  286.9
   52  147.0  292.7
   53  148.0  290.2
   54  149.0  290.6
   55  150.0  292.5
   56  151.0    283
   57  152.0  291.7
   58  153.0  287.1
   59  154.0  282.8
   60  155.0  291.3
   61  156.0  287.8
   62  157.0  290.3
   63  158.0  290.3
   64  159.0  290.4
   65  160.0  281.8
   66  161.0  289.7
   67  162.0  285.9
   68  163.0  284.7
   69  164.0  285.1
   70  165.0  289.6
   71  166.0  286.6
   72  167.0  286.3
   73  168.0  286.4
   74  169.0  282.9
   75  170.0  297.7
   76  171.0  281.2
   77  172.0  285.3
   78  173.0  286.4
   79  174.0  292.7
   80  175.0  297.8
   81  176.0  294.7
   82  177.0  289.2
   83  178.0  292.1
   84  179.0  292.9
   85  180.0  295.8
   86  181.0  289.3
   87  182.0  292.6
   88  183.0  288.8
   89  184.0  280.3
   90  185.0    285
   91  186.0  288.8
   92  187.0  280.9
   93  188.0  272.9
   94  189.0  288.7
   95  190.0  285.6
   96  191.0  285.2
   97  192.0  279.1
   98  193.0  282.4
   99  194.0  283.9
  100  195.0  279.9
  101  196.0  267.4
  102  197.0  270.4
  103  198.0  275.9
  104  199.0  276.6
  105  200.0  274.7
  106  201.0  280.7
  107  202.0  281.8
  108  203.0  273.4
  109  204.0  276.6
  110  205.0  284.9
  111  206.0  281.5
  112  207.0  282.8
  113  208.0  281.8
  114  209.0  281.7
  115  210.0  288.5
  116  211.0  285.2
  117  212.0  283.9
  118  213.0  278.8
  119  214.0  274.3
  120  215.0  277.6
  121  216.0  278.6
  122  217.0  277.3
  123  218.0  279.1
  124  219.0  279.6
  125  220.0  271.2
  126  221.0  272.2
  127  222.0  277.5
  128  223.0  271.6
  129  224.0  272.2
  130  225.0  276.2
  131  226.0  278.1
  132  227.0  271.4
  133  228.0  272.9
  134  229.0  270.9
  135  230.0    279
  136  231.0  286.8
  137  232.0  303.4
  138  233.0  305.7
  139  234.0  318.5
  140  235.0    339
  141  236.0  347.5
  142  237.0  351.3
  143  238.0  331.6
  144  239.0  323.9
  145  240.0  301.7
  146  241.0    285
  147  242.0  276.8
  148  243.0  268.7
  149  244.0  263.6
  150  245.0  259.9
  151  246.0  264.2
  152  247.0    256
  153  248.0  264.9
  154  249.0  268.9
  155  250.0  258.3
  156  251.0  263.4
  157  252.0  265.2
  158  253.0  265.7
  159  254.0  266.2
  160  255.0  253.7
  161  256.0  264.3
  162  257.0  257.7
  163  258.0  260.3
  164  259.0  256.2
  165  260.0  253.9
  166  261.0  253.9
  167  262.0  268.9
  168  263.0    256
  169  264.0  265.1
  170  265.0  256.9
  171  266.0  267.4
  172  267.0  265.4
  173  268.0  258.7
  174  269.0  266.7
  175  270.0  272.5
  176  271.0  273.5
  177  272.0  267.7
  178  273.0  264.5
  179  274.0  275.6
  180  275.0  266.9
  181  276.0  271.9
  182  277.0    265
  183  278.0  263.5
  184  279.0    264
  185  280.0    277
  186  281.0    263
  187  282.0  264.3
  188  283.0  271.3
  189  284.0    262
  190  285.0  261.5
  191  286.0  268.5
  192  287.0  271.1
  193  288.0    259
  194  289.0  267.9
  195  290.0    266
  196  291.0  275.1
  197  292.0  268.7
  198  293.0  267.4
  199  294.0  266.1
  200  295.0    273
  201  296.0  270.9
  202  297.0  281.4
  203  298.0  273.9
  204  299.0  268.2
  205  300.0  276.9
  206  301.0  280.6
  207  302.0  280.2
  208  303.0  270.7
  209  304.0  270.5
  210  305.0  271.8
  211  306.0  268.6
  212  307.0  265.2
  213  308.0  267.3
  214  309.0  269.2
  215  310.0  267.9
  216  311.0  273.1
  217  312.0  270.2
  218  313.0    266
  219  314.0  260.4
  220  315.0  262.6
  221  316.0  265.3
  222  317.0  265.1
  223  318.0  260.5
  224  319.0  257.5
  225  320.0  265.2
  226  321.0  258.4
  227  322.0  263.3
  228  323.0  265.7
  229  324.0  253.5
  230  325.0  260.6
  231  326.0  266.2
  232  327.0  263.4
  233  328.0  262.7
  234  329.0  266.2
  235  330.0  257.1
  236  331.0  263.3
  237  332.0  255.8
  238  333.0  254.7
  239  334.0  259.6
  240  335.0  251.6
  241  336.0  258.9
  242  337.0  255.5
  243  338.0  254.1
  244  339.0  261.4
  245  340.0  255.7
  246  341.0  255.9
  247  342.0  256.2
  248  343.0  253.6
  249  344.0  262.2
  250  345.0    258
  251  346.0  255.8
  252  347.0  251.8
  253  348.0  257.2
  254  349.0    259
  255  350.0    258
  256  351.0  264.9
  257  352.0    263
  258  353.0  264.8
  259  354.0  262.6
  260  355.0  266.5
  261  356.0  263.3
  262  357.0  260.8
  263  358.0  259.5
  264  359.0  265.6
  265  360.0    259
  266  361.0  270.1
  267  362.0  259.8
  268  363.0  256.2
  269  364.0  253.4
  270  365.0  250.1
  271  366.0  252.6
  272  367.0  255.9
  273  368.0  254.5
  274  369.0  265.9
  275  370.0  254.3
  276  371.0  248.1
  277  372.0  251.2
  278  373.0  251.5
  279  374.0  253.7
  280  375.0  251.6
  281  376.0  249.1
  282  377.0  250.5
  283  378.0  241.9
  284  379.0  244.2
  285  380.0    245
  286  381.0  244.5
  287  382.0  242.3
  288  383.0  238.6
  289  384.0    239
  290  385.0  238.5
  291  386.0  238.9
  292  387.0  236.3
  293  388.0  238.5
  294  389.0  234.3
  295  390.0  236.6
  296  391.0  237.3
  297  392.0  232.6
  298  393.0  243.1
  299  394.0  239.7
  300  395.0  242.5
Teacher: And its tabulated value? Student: 311.0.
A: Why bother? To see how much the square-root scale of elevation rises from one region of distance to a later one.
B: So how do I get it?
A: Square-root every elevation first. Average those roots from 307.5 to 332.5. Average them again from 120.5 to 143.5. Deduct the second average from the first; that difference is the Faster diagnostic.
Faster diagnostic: -1.0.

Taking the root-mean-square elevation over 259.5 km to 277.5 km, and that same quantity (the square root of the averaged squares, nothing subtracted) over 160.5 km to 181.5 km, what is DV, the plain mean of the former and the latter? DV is 277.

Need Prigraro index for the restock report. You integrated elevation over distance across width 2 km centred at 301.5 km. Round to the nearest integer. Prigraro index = 561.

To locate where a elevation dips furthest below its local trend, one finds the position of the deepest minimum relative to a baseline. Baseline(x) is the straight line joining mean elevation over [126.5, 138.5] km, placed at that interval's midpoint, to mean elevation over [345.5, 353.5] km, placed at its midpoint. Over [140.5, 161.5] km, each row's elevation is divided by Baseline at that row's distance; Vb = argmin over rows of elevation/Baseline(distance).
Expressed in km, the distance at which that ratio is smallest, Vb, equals 151.0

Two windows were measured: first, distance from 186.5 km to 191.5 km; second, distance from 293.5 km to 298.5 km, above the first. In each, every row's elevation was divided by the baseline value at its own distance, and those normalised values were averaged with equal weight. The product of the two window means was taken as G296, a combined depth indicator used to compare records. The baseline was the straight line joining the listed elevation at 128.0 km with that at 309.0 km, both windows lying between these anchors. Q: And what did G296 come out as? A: 1.01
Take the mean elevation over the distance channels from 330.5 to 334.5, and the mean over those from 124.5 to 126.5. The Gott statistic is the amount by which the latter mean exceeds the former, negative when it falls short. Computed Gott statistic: 43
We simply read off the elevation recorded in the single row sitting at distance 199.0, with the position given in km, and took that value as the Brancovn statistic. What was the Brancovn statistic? 276.6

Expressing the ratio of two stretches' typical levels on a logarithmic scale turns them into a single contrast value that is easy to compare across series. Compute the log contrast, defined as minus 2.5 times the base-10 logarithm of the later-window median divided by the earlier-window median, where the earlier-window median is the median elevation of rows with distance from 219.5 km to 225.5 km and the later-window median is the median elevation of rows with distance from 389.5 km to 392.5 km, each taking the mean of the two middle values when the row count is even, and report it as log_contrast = 0.152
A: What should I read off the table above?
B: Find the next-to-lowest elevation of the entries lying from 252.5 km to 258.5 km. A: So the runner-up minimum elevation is 257.7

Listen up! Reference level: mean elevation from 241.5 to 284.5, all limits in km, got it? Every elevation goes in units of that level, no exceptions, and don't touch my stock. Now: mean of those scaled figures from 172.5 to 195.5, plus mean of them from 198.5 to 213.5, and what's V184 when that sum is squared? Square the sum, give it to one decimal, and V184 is 4.6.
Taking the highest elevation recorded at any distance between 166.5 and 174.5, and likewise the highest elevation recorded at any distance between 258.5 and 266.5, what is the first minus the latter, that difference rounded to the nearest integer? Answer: 29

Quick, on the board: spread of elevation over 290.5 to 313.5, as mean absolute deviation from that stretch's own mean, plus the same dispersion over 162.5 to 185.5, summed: 7.8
